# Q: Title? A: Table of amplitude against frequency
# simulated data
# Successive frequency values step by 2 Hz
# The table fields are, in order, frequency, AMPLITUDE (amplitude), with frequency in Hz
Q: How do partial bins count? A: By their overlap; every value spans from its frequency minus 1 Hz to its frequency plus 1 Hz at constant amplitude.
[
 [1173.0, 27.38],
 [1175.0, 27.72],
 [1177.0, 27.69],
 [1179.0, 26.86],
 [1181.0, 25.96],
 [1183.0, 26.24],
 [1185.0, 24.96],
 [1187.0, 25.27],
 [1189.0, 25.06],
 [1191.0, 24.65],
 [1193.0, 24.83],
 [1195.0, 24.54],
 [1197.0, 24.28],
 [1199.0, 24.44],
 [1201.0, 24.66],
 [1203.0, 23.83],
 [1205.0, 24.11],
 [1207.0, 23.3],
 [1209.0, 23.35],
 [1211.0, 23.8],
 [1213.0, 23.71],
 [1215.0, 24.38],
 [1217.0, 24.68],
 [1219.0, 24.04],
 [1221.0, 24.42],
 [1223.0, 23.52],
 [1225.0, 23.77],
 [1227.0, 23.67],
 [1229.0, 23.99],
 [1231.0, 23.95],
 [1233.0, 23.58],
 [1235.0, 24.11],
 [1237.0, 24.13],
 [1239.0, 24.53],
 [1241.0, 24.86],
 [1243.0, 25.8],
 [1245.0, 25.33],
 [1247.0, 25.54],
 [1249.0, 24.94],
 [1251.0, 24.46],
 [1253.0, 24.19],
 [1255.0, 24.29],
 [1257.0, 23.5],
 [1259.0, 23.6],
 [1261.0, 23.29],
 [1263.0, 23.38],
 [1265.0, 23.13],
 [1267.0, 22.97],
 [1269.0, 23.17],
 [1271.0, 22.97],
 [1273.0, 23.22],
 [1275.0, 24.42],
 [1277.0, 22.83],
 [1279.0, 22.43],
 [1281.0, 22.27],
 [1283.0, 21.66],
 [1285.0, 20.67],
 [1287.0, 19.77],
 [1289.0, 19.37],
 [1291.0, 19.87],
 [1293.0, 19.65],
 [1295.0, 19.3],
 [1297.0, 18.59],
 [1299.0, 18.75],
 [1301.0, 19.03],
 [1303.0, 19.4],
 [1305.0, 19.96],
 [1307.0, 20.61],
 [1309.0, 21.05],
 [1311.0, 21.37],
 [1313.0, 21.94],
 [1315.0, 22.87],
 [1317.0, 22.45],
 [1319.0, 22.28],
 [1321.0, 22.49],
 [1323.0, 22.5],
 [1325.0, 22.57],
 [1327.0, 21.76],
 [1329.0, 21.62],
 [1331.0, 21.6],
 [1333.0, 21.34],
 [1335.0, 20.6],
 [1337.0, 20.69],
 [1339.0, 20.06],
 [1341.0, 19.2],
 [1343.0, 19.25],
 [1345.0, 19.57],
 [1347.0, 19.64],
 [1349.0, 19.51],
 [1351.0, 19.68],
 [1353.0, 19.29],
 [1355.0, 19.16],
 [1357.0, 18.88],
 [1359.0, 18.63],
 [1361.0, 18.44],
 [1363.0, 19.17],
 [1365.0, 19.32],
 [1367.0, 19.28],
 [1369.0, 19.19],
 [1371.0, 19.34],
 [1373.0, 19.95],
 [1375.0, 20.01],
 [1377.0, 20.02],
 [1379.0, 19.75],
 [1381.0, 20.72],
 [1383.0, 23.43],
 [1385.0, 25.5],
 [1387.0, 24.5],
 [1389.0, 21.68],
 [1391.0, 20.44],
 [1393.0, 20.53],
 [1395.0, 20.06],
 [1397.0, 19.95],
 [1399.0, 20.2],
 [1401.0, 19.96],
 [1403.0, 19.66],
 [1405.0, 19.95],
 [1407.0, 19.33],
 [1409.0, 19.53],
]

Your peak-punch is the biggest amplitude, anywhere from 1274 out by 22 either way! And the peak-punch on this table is 24.42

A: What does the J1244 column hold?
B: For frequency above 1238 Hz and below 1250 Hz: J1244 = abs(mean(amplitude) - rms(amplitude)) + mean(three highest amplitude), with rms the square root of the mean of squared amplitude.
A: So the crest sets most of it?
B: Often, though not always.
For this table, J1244 25.6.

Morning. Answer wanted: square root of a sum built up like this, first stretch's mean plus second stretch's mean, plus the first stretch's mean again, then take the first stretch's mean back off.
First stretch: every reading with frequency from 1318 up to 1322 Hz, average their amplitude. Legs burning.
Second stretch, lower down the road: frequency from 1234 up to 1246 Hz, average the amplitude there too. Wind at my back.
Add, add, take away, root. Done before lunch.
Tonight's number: 6.9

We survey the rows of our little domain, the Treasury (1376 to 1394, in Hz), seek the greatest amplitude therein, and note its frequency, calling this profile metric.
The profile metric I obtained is 1385.0 Hz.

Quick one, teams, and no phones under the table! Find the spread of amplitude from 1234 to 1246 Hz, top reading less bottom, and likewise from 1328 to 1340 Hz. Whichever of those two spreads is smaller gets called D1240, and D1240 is 1.6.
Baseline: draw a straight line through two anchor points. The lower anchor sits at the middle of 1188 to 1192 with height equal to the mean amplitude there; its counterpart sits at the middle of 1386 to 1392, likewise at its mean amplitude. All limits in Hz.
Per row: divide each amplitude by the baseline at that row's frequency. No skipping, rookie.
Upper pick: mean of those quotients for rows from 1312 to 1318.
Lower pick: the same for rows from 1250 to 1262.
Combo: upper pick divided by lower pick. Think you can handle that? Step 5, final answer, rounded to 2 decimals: 0.97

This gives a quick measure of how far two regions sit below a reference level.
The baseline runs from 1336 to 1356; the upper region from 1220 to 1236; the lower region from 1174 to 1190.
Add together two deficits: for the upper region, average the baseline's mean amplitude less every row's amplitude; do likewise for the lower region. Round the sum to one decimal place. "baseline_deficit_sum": -10.9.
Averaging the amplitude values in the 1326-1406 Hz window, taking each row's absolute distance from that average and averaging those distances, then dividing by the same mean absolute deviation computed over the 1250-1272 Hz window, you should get 2.4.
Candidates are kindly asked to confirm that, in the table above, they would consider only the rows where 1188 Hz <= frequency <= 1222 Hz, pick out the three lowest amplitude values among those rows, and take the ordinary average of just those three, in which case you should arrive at 23.5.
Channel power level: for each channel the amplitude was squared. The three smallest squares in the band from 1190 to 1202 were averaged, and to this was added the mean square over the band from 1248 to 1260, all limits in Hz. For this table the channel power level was 1180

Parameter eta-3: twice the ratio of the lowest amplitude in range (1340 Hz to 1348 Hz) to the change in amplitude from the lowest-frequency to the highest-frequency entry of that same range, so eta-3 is 87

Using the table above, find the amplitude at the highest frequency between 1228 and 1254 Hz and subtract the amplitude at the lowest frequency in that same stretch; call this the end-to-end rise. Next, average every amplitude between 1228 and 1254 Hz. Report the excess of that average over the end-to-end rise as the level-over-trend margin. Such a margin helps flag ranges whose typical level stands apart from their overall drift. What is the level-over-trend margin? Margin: 24.4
